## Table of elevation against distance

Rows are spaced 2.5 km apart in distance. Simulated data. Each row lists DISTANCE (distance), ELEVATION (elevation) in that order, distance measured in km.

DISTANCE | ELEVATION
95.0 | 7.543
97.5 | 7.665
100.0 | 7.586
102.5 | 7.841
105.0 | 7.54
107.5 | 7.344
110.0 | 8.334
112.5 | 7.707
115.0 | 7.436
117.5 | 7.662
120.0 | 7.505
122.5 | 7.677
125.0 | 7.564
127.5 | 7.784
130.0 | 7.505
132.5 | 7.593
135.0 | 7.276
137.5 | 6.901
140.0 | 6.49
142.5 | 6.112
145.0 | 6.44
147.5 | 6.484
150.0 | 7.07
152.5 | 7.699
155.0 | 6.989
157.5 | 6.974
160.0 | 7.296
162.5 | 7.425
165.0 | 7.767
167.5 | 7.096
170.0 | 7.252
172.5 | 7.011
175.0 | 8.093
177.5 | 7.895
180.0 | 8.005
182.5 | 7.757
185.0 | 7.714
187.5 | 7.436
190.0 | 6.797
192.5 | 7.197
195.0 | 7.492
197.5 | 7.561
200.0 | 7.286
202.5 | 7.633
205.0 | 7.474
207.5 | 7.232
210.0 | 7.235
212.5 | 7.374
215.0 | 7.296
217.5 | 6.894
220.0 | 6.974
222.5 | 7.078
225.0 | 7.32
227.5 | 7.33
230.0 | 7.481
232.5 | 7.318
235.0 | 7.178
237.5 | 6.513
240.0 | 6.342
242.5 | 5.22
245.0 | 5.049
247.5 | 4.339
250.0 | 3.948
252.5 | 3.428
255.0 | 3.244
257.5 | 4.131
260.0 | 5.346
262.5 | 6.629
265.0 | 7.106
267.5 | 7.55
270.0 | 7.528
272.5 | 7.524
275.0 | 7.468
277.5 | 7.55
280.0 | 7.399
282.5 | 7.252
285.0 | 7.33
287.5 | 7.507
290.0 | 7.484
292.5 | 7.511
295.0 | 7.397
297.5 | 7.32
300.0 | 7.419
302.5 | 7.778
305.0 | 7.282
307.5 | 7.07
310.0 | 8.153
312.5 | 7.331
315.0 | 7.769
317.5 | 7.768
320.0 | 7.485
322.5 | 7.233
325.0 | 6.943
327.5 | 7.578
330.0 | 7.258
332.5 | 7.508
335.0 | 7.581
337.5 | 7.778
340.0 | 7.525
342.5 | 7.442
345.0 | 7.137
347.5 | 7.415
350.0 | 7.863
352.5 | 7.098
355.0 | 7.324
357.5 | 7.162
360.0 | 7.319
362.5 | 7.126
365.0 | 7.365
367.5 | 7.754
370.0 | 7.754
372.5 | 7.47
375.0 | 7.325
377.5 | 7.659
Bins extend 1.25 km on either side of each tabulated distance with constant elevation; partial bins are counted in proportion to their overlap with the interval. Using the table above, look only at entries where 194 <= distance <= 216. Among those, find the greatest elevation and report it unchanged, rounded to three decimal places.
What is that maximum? 7.633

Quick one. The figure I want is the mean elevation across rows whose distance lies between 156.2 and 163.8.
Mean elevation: 7.23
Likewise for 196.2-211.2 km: 7.40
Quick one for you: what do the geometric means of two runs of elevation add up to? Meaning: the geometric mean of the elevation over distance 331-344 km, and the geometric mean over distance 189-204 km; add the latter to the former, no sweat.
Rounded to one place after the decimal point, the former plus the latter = 14.9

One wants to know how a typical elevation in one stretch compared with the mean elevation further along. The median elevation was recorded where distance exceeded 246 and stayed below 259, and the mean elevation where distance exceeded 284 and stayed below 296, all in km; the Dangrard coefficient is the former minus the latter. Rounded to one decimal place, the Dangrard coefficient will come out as -3.5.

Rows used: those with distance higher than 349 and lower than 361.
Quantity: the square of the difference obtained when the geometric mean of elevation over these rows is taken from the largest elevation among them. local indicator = 0.26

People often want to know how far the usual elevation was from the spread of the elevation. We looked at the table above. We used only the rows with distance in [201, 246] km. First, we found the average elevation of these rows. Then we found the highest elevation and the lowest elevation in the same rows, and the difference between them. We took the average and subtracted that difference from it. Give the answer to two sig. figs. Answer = 4.4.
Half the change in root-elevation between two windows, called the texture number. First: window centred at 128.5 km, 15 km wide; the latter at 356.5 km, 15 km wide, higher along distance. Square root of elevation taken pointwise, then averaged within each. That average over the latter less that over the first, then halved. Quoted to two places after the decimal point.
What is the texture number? -0.02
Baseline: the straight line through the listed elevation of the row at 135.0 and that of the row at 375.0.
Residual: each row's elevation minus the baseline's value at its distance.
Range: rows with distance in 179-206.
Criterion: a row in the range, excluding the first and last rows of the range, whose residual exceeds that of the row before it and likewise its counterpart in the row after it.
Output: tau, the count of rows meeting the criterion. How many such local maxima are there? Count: 2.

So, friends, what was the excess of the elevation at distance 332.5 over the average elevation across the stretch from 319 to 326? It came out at 0.3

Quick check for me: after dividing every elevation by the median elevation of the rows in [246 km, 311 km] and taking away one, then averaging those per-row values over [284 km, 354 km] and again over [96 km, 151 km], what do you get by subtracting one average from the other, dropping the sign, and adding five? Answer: 5.02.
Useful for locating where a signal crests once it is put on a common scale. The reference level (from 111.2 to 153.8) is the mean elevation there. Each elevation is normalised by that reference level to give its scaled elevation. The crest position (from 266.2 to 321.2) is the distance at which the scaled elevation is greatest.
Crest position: 310.0 km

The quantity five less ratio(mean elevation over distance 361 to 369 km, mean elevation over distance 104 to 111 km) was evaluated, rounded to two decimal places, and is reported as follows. 4.04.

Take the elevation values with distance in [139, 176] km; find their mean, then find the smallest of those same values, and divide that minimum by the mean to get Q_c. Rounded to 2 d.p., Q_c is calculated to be 0.86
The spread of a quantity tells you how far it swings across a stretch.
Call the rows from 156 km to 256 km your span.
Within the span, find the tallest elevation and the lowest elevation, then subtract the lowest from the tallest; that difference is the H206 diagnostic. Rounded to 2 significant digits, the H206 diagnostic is 4.8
